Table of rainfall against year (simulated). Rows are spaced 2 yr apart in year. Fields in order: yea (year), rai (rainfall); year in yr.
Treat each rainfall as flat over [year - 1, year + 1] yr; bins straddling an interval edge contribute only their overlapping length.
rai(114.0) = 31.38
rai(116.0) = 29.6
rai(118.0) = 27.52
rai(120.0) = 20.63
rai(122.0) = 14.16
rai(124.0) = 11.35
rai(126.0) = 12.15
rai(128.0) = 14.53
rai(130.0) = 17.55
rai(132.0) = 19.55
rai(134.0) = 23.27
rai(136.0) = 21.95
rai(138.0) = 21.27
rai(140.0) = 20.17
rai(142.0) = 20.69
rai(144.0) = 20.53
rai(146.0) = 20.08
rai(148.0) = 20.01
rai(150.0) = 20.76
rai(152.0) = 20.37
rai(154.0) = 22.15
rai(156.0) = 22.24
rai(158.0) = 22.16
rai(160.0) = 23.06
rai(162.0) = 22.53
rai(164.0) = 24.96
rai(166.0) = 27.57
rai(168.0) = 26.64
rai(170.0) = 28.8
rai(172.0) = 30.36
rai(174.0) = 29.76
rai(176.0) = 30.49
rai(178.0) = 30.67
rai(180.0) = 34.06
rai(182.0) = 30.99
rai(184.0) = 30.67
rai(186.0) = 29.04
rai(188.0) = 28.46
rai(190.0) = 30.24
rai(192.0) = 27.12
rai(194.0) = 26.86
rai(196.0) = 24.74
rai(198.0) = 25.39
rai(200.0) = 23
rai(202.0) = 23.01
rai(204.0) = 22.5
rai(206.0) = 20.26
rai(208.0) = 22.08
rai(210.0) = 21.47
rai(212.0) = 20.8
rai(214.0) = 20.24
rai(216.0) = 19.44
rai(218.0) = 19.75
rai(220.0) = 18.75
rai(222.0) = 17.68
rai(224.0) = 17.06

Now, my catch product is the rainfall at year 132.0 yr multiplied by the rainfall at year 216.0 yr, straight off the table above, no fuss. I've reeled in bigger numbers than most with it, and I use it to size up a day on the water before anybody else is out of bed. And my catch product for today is 380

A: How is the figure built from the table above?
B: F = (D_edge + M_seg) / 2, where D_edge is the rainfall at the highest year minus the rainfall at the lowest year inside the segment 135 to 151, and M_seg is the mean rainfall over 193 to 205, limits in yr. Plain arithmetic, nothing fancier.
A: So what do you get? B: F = 11.5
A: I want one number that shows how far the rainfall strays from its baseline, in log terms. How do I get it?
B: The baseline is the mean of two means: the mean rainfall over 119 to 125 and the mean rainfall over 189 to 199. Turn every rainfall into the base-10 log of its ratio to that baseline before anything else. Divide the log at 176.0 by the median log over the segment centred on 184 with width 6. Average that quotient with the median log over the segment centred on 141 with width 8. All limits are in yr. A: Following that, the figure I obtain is 0.5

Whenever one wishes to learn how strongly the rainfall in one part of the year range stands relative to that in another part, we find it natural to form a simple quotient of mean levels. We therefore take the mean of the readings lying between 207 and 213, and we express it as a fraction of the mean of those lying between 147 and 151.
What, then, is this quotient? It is 1.05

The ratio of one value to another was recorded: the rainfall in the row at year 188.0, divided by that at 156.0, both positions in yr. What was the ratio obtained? 1.3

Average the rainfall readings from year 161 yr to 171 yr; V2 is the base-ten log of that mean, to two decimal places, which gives 1.42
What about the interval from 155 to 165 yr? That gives 1.36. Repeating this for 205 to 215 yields 1.32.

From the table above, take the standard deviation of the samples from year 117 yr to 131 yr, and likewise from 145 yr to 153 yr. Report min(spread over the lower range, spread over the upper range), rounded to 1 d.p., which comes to 0.3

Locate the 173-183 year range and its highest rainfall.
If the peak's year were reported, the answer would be 180.0 yr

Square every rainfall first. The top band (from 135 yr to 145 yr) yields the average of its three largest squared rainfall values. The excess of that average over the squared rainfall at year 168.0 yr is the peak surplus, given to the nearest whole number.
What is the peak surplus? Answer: -256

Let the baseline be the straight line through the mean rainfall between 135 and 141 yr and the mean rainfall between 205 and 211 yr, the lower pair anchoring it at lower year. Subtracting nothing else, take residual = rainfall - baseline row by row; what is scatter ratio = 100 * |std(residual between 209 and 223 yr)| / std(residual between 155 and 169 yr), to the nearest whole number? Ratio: 57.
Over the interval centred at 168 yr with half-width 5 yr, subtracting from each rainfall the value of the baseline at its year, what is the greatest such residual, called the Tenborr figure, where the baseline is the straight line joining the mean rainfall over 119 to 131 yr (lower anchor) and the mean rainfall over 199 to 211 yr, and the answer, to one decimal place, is 11.2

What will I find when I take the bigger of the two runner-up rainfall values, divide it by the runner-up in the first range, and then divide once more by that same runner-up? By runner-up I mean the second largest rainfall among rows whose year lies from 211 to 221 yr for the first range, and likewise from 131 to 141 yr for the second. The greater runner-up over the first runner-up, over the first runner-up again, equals 0.054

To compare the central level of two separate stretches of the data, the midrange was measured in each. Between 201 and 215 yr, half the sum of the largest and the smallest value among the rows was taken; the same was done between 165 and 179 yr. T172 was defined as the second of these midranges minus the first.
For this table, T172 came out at 7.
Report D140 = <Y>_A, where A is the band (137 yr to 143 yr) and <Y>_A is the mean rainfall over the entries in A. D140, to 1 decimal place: 20.7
